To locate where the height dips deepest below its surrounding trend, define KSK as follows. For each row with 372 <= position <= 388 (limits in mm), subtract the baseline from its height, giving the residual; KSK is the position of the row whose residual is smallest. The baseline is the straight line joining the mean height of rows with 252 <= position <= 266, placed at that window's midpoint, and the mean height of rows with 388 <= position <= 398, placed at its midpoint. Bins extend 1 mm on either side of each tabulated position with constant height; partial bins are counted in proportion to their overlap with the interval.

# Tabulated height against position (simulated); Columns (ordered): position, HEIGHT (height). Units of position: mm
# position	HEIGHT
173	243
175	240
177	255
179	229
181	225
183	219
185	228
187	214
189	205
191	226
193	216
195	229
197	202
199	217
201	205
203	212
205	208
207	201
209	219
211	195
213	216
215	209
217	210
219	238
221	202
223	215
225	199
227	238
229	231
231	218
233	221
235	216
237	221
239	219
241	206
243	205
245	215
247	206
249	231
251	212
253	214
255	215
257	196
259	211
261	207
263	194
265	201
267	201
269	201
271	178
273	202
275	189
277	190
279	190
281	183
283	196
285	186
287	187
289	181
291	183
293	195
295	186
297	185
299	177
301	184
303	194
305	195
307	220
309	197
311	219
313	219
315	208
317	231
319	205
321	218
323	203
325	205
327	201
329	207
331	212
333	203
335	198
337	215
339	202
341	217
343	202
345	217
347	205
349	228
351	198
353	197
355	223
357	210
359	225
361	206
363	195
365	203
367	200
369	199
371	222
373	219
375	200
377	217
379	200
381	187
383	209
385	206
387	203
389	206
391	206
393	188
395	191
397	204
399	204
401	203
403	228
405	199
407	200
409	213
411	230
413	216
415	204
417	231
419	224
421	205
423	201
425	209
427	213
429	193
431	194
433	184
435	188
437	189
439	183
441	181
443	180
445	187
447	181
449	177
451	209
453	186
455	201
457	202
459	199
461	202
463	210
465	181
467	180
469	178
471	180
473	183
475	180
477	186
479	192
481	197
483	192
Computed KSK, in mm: 381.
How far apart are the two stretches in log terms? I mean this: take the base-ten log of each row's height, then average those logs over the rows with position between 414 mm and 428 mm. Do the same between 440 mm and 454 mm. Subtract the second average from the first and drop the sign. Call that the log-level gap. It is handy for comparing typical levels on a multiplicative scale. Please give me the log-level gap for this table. 0.058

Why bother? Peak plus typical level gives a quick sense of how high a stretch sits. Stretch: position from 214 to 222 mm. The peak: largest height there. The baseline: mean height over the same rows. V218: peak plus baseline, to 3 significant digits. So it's 453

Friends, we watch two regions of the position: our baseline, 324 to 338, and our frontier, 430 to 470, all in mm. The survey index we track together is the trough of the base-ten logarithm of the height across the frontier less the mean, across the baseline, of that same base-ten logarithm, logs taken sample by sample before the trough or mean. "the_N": -0.07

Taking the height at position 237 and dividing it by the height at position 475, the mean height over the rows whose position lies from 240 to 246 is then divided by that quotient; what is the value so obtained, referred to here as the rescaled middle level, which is 170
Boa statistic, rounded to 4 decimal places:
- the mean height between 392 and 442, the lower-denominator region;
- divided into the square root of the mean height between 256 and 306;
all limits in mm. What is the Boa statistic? 0.0682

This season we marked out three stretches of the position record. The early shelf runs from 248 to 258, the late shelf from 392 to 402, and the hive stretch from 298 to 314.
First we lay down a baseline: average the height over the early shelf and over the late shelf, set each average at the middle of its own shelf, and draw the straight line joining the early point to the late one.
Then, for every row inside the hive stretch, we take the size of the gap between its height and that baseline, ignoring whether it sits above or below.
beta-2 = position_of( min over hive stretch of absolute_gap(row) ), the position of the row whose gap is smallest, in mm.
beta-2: 309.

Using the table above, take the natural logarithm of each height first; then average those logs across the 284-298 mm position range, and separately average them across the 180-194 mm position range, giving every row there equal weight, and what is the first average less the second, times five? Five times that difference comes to -0.8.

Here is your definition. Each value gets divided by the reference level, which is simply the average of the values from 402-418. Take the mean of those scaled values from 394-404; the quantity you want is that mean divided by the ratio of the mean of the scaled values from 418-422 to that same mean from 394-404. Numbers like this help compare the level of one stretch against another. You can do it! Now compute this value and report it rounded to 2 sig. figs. 0.92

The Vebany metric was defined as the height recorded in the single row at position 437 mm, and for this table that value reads 189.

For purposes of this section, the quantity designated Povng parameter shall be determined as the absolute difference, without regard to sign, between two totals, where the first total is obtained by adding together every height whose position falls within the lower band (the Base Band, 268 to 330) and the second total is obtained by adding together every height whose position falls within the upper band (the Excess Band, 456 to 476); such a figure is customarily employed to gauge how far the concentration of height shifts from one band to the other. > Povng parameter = 4220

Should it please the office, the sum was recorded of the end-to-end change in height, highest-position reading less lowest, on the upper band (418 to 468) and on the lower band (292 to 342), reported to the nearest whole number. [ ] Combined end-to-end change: -22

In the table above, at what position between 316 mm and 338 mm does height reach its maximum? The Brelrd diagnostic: 317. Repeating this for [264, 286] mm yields 273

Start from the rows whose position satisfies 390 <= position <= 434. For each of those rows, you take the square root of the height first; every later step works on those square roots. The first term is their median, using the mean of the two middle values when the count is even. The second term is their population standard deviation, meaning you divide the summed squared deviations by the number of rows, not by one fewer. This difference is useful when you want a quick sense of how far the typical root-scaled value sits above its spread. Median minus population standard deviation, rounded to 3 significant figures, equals 13.8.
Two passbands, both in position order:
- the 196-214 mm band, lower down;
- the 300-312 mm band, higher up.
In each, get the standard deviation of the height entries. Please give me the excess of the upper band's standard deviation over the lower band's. 6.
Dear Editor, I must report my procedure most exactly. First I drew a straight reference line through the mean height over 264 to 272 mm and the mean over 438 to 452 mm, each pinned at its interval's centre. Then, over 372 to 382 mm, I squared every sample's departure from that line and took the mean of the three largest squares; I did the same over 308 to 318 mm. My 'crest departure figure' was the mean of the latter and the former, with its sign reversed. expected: -770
